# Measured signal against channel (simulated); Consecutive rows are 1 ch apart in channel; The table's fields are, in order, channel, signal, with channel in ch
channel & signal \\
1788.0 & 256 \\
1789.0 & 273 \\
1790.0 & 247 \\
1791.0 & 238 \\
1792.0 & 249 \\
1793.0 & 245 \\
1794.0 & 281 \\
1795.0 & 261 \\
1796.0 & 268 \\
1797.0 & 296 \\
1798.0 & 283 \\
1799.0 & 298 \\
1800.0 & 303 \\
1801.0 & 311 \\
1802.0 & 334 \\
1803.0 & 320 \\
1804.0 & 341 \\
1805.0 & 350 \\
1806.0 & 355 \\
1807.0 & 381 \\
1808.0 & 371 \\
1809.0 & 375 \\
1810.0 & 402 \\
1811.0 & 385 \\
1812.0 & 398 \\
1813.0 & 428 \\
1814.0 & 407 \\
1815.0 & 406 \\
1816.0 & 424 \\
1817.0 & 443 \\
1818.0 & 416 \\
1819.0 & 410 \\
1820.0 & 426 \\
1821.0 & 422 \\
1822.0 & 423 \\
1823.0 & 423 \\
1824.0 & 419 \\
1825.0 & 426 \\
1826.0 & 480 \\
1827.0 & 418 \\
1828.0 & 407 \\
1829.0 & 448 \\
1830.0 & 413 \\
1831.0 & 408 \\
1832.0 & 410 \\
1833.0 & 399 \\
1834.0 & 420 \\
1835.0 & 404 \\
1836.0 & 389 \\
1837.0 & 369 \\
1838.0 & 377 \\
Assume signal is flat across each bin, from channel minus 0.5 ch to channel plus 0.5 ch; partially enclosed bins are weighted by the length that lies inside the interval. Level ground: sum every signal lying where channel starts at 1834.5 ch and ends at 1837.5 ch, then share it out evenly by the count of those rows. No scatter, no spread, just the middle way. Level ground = 387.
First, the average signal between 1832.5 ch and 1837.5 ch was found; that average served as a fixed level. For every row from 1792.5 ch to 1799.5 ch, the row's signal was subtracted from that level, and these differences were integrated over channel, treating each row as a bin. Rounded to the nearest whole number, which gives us 841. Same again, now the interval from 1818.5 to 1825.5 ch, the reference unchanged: -176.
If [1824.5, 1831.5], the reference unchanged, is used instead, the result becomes -227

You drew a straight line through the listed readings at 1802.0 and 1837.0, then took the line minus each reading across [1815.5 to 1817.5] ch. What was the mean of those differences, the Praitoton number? -85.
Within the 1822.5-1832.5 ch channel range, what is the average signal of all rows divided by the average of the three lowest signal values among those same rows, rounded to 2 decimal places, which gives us 1.04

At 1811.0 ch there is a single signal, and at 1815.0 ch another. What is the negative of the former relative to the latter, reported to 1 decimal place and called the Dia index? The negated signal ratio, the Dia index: -0.9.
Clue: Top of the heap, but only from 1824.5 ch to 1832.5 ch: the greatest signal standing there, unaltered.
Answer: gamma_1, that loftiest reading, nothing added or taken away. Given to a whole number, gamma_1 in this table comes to 480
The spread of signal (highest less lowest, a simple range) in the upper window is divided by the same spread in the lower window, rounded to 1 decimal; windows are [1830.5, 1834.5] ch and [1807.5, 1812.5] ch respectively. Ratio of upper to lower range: 0.7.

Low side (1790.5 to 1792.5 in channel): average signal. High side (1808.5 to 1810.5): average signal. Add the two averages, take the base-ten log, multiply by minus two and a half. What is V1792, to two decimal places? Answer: -7.00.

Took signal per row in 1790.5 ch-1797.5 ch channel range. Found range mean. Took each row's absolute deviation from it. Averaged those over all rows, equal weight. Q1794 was 16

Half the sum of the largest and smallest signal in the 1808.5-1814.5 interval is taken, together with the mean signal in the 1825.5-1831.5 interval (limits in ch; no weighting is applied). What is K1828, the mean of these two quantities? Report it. 415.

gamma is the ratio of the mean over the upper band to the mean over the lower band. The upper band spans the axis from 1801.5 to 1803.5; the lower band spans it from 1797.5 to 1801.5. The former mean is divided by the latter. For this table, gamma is 1.09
